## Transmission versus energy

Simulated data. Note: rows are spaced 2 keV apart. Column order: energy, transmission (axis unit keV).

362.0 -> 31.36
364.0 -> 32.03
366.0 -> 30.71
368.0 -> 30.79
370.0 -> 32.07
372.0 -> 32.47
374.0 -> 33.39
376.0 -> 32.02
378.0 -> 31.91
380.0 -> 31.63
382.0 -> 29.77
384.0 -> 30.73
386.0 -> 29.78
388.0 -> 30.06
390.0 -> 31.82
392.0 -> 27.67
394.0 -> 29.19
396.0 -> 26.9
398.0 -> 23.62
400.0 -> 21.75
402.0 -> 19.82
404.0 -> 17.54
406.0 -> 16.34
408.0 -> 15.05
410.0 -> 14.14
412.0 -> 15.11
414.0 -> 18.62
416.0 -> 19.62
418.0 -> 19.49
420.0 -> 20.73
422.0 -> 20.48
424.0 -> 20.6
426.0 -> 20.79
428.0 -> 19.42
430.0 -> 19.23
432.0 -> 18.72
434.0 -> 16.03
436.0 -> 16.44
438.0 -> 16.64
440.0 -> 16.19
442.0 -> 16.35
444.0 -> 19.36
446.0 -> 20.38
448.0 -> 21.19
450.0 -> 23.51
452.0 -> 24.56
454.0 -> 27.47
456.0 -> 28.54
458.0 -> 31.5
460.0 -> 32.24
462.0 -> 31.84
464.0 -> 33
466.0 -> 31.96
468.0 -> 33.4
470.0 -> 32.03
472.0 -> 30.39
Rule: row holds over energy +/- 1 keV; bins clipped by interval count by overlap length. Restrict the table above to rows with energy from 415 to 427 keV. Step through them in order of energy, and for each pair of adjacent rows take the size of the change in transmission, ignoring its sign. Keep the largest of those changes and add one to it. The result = 2.2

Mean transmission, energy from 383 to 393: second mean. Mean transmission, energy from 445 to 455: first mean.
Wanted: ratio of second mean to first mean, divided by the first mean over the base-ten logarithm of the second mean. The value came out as 0.081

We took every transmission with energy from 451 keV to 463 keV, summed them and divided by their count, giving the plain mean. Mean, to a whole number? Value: 29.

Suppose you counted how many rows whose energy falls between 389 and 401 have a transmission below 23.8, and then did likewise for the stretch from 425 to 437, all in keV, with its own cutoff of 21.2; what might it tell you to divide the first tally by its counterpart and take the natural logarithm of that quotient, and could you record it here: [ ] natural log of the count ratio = -1.1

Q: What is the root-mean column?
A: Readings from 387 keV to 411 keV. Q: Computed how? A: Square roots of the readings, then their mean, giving 4.7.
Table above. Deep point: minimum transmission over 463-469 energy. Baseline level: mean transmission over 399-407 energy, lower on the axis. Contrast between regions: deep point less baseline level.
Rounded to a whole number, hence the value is 13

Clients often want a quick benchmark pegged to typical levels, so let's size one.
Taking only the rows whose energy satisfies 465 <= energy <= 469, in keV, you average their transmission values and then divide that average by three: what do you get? 10.9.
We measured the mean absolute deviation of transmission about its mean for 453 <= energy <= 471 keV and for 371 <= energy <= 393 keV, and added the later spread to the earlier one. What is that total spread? 2.8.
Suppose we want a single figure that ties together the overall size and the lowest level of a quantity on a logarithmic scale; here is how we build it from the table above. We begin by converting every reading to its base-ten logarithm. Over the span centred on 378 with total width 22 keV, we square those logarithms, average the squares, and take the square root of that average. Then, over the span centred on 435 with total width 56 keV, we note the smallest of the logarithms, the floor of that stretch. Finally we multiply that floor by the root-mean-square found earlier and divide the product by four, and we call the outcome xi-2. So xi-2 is 0.43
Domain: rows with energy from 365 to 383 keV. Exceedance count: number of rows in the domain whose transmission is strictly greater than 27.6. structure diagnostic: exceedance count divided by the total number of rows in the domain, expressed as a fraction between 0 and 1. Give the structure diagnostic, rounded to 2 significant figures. 1.0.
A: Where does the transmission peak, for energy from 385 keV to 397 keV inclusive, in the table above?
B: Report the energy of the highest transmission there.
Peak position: 390.0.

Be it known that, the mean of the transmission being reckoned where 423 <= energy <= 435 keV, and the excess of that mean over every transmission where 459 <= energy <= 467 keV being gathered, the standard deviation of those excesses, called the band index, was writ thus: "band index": 0.5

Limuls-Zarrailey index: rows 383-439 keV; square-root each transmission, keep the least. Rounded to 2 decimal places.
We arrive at 3.76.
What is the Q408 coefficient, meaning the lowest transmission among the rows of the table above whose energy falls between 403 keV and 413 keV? 14.14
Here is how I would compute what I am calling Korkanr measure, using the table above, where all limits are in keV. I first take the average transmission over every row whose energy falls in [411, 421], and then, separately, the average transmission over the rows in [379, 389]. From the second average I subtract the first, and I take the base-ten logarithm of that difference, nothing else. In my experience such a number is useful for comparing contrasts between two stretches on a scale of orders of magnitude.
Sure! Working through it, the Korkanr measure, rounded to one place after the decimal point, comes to 1.1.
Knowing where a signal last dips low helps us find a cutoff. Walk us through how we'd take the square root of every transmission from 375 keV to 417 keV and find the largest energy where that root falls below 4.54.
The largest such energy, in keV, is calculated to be 416.0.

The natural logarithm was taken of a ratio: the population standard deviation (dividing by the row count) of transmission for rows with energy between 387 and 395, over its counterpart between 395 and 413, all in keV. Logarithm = -1.0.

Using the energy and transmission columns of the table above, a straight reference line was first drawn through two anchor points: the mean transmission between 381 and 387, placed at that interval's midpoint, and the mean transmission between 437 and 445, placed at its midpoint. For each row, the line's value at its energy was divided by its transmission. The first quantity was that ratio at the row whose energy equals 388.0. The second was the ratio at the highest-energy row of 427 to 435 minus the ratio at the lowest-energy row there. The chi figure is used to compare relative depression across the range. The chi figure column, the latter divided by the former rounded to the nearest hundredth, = 0.14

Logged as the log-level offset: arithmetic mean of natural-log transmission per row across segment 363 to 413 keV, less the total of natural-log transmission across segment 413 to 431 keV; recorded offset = -23.7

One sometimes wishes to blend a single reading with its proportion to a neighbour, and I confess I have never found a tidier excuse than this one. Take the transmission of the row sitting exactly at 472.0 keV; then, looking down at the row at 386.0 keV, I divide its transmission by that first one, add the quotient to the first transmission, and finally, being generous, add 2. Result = 33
